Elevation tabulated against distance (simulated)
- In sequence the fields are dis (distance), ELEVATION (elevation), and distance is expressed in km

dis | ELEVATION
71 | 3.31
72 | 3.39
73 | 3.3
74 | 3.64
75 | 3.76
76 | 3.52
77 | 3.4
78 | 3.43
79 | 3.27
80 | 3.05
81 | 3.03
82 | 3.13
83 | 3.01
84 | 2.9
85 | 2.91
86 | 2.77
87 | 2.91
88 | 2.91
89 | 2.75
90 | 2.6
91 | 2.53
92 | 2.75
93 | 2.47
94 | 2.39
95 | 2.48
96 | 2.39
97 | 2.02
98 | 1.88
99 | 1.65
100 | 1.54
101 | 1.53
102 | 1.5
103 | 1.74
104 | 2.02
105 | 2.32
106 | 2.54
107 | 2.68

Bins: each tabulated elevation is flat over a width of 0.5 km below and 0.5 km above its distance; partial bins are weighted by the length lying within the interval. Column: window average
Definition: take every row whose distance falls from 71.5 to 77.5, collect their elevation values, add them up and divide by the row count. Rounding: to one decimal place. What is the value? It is 3.5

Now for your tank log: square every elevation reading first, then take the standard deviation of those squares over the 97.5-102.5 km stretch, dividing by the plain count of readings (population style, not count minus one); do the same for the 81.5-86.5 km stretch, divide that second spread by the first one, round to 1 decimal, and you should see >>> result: 1.5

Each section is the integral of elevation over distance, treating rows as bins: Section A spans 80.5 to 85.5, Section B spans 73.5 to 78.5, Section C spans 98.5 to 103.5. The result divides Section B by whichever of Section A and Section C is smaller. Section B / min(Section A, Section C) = 2.2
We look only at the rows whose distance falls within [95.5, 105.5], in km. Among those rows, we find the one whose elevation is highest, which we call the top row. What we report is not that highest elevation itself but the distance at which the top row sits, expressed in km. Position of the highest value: 96 km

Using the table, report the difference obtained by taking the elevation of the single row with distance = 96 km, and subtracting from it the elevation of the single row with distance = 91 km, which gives -0.1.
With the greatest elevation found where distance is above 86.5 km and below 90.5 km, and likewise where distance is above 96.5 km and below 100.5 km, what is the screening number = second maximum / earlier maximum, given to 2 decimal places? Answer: 0.69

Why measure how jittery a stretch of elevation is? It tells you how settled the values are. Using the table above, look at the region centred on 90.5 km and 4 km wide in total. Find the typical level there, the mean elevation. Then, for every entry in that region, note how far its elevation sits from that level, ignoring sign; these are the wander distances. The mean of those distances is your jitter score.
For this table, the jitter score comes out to 0.09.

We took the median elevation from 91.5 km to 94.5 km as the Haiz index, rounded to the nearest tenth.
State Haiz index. 2.5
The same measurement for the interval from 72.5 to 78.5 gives 3.5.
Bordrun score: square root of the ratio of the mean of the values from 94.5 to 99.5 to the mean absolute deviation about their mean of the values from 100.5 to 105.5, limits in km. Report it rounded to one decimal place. 2.7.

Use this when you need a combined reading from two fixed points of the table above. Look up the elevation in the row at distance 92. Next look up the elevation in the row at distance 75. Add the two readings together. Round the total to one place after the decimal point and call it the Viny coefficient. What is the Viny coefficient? 6.5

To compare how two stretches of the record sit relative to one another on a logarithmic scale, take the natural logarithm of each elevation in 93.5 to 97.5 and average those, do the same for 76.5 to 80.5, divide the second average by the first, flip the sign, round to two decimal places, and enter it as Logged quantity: -1.42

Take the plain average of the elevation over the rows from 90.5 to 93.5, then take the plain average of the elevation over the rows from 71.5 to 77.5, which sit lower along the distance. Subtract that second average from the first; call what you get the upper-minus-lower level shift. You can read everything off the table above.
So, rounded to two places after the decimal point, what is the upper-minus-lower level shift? -0.92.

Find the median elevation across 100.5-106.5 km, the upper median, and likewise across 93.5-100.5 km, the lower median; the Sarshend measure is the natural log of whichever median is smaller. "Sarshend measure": 0.6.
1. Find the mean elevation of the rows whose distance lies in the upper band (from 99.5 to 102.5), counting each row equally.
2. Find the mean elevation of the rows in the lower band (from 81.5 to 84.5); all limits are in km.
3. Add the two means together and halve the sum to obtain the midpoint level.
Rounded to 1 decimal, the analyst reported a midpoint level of 2.3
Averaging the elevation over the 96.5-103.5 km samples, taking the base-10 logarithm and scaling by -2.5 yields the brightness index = -0.57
